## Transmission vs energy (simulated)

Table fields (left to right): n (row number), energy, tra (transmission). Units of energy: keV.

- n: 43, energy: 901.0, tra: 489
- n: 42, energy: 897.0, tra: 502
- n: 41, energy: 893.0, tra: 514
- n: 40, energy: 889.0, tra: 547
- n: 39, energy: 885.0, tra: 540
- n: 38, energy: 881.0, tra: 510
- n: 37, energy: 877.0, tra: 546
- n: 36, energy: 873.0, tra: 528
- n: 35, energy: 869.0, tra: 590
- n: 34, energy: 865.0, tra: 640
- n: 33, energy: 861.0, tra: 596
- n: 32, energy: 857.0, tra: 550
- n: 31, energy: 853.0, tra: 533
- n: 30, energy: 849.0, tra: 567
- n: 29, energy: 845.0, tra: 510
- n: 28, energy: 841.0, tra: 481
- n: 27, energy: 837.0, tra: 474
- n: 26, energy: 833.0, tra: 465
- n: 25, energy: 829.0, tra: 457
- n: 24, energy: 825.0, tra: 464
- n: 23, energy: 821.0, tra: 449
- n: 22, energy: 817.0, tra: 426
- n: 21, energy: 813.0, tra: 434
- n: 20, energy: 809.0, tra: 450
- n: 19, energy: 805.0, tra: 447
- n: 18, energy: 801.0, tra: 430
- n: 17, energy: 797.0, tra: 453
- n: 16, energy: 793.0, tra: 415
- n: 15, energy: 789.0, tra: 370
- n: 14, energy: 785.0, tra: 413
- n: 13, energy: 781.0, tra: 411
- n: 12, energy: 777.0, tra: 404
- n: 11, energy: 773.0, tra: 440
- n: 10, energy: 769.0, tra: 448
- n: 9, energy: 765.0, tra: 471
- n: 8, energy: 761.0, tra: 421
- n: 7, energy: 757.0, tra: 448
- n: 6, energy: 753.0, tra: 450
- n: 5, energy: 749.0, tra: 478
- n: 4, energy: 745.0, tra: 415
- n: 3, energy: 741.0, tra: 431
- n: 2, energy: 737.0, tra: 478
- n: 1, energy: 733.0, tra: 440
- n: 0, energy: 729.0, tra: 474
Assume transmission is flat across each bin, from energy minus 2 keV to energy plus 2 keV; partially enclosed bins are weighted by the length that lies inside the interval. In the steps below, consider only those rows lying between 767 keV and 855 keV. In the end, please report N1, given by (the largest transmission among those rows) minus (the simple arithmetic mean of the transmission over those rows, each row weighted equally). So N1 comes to 115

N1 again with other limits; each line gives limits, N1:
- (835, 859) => 48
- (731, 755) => 29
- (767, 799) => 34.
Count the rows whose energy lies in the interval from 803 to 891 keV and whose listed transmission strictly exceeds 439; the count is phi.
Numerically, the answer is 20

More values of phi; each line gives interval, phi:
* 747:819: 9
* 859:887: 7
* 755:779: 4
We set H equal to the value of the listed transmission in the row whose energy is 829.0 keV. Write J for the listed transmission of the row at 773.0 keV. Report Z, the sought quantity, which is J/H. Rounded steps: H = 457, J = 440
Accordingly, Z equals 0.96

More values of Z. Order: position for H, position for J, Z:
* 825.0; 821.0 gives 0.97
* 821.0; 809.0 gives 1.00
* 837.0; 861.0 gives 1.26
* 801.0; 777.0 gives 0.94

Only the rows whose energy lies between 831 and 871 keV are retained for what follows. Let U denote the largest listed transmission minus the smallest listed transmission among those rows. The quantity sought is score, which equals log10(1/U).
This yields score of -2.24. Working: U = 175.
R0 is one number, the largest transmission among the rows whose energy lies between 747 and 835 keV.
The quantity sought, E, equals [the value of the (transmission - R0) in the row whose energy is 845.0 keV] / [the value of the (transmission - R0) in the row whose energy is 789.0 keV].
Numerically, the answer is -0.3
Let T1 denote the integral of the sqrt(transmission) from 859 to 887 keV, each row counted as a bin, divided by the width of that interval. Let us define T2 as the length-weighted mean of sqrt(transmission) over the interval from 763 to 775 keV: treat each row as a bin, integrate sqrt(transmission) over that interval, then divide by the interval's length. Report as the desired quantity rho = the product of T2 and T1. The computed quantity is 505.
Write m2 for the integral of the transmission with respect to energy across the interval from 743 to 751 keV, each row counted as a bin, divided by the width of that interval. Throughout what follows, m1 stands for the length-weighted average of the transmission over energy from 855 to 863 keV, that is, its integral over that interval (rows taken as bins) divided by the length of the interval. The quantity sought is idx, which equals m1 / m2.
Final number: 1.28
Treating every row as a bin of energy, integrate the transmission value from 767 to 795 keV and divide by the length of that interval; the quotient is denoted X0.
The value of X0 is 414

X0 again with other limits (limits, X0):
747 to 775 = 451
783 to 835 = 436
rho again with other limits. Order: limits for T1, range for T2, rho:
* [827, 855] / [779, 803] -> 454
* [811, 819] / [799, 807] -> 434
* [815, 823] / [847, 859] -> 490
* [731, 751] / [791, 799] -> 441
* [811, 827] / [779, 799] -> 427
